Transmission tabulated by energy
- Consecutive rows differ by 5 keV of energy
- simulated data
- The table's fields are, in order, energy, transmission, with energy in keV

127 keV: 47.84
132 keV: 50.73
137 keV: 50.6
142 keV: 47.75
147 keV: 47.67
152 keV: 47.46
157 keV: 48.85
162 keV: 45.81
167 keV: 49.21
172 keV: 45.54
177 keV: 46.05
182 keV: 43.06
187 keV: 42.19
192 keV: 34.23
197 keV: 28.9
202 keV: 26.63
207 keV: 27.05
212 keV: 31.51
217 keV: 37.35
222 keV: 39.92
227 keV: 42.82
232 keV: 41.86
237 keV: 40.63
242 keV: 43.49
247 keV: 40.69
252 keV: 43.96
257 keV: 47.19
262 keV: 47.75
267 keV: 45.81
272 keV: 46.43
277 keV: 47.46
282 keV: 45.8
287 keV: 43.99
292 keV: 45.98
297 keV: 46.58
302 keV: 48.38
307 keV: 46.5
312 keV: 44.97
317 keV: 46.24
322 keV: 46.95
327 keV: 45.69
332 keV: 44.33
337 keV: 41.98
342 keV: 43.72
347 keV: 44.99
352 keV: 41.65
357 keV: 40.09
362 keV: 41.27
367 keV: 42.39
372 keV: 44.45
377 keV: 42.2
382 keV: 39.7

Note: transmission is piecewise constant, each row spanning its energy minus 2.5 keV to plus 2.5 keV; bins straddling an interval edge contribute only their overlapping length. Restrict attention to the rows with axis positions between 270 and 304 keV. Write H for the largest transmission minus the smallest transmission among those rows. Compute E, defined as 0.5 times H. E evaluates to 2.2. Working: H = 4.4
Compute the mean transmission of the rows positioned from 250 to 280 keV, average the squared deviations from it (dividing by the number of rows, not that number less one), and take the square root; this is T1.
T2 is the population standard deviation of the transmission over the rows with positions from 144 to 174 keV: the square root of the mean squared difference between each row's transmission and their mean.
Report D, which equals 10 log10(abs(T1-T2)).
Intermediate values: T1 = 1.3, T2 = 1.4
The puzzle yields -10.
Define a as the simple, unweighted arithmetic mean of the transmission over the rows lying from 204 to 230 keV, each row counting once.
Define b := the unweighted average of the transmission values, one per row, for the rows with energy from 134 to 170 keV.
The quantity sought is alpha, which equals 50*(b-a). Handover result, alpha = 623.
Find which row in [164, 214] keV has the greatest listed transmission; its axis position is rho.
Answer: 167 keV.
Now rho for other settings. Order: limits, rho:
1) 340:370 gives 347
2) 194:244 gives 242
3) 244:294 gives 262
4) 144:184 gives 167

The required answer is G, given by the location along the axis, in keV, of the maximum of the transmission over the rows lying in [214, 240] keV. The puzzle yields 227 keV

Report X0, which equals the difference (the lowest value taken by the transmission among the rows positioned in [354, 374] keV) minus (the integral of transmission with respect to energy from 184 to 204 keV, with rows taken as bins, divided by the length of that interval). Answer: 7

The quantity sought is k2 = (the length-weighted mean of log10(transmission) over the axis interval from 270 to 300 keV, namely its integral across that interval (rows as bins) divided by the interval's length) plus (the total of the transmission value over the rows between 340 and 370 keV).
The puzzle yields 256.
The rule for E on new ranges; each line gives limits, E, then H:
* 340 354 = 1.7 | 3.3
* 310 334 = 1.3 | 2.6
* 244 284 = 3.5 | 7.1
